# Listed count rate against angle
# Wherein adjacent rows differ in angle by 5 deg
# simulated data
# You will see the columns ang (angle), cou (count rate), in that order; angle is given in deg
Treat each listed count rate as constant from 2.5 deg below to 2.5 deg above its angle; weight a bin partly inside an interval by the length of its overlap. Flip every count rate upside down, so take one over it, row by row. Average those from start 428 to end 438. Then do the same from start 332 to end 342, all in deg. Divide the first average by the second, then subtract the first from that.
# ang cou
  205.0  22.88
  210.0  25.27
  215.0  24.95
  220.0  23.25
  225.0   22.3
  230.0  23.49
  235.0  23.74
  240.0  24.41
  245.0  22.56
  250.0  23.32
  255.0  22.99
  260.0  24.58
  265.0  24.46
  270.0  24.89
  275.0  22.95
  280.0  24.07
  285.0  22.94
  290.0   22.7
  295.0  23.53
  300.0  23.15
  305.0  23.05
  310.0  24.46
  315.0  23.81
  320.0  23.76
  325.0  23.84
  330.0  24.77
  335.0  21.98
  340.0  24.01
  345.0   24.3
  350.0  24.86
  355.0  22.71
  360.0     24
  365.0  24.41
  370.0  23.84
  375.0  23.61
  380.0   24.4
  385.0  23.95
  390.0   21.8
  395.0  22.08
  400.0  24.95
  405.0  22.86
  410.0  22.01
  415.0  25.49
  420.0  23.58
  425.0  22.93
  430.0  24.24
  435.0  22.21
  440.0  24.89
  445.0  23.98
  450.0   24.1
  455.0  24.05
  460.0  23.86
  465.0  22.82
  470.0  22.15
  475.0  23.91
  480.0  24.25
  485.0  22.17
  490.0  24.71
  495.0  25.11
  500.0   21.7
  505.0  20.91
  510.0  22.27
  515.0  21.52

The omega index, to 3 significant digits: 0.947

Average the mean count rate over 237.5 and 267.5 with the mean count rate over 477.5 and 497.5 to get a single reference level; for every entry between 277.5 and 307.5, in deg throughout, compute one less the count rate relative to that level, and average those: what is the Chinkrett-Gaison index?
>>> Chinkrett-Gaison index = 0.027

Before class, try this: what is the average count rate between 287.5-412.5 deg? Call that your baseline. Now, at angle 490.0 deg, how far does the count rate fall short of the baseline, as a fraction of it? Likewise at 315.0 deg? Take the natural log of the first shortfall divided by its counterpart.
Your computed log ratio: 1.5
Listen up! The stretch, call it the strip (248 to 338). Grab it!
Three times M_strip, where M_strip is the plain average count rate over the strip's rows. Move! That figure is 70.9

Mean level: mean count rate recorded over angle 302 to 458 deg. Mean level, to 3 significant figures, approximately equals 23.7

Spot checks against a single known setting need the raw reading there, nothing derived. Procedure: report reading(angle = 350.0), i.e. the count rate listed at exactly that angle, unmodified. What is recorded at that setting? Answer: 24.86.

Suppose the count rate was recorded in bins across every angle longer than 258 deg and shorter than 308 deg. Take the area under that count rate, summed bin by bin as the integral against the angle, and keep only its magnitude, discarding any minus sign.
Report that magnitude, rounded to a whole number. 1182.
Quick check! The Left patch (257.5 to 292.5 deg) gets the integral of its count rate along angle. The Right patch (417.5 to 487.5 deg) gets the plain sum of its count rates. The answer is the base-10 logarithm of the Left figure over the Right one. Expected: 0.40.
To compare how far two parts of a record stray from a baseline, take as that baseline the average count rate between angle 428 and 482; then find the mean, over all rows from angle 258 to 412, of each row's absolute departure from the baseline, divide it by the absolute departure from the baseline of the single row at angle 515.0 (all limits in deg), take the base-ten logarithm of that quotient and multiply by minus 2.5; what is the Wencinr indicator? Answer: 1.13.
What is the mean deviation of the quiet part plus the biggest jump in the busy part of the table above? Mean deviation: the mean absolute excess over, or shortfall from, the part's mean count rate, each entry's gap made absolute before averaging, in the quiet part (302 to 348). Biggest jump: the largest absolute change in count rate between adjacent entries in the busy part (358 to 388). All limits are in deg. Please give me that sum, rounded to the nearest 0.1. 1.4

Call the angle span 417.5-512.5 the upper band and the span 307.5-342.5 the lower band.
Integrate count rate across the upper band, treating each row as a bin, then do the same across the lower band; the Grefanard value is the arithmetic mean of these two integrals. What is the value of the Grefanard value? 1526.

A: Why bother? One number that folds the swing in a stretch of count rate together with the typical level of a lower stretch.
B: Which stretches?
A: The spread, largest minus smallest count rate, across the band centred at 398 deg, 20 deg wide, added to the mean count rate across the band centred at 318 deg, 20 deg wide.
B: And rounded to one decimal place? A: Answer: 27.1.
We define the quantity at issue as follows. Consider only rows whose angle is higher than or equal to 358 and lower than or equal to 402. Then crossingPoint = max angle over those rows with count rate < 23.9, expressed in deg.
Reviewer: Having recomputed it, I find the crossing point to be 395.0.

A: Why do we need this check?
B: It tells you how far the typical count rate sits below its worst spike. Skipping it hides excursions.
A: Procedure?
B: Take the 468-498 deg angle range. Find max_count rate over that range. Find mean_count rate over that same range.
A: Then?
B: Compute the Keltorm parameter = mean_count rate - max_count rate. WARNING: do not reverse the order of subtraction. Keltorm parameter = -1.4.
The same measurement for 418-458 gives -1.1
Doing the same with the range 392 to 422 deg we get -2.0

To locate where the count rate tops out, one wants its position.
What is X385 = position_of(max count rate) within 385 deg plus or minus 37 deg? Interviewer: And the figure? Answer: 415.0 deg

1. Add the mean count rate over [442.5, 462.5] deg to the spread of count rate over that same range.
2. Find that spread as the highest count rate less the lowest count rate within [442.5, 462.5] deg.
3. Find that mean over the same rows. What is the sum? 24.2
